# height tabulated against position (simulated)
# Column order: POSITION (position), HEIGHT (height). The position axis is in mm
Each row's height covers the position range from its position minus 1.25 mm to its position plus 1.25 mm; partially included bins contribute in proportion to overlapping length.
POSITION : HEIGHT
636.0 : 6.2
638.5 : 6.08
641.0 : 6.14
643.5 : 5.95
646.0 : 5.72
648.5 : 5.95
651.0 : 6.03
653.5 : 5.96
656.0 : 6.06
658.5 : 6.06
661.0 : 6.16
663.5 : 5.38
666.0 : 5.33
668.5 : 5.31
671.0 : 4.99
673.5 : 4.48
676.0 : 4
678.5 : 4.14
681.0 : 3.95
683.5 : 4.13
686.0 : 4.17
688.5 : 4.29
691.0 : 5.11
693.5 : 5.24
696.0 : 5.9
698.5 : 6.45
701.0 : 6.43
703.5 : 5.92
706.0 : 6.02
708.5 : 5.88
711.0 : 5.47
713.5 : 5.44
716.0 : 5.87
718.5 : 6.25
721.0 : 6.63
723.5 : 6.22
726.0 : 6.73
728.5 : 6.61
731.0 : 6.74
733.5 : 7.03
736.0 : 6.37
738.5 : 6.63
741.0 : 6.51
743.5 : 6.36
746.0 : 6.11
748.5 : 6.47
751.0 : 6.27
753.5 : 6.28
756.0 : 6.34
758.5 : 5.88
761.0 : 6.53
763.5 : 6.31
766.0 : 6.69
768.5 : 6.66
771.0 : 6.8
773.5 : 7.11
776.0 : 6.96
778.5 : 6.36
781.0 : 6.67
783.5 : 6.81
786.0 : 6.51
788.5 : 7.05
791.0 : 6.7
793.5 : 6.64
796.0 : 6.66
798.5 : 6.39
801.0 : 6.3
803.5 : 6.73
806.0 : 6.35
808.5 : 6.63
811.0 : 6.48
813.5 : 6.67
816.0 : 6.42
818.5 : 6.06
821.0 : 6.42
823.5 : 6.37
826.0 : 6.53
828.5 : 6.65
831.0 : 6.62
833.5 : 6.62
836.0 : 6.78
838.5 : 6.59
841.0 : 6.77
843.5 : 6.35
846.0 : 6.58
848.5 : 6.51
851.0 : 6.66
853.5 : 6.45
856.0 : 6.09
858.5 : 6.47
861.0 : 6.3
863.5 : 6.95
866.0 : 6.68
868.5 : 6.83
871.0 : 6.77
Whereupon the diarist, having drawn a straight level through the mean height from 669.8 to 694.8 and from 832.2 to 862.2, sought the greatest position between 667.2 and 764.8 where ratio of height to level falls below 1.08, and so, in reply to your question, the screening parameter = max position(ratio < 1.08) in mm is 688.5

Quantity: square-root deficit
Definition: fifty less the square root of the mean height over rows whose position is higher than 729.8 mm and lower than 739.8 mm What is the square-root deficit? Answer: 47.4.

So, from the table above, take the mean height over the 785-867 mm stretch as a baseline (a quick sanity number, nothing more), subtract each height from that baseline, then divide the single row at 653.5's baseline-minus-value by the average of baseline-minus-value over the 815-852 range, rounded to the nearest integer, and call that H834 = 36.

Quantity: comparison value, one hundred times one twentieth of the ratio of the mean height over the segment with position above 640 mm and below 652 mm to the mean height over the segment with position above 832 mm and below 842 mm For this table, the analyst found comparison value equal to 4.5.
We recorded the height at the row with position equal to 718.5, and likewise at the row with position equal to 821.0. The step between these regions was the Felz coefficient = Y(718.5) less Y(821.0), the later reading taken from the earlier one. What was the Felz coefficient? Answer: -0.2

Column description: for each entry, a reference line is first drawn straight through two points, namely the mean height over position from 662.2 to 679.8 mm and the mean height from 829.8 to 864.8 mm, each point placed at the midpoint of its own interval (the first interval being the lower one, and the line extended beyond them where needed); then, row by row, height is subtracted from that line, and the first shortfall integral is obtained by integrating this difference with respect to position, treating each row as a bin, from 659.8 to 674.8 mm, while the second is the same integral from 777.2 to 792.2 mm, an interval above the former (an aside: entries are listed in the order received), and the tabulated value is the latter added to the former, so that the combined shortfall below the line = -19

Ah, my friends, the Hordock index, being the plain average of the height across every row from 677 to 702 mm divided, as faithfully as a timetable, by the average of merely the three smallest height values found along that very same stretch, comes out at 1.22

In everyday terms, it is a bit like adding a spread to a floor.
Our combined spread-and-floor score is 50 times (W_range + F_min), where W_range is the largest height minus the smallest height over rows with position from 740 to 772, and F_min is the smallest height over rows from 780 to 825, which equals 349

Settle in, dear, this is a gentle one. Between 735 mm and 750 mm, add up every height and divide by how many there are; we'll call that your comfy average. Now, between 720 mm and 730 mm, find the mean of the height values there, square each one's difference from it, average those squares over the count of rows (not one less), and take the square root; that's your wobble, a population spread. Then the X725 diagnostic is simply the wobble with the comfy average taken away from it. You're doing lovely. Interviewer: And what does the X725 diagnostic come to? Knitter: -6.21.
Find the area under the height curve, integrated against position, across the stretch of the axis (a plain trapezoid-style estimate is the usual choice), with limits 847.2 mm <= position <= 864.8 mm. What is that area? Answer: 114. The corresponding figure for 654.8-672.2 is 98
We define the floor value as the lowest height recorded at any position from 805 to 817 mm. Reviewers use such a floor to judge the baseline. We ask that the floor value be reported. 6.35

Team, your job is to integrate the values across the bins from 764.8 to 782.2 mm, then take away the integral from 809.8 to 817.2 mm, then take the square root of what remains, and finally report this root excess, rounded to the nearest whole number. 8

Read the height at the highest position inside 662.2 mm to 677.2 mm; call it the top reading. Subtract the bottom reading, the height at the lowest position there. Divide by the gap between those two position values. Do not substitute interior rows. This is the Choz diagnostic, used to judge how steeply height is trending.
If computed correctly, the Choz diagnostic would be -0.11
